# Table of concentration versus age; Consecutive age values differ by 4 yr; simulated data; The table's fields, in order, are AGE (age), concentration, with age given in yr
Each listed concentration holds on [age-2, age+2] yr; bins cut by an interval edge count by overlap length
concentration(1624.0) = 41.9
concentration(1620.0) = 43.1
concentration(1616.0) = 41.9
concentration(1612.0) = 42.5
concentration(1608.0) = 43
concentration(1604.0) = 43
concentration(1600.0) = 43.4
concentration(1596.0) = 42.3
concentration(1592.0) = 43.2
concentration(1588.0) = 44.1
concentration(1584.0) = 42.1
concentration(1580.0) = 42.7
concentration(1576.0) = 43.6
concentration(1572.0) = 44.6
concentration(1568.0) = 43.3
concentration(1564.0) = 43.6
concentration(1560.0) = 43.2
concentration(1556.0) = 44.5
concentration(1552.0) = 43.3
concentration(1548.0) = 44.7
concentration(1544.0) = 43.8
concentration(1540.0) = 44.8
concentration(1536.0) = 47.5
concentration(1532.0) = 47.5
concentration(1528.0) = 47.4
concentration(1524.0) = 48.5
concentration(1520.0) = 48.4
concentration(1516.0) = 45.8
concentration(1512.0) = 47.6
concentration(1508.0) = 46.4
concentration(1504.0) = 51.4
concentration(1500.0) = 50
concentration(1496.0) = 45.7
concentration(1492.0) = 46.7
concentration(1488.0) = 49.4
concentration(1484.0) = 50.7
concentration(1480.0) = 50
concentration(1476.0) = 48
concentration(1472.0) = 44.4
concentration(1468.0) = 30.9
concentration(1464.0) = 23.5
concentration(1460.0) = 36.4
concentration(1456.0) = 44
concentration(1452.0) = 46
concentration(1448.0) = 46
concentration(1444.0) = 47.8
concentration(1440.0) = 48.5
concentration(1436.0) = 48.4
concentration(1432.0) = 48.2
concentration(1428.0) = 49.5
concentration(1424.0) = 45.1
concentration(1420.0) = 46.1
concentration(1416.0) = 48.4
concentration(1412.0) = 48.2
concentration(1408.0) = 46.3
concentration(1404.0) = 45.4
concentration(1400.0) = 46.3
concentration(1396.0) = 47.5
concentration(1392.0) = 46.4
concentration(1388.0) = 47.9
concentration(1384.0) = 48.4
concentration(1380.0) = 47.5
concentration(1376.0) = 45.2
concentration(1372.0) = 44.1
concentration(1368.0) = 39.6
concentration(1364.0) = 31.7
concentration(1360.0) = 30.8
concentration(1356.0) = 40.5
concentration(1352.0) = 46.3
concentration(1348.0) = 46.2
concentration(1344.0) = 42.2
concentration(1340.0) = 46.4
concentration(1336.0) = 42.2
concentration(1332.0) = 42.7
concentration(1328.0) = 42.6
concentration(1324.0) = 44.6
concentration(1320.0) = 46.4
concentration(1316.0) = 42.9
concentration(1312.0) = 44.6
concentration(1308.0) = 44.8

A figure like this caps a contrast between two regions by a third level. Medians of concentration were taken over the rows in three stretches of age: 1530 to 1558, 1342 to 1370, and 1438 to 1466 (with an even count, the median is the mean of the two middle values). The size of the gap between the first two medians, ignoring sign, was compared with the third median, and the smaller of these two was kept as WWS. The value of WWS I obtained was 4.2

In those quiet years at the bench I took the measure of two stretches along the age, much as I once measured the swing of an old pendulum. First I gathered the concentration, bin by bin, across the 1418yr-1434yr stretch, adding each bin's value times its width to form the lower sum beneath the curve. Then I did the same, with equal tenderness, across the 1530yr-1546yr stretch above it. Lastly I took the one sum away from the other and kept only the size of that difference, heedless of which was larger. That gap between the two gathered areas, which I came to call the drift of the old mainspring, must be 21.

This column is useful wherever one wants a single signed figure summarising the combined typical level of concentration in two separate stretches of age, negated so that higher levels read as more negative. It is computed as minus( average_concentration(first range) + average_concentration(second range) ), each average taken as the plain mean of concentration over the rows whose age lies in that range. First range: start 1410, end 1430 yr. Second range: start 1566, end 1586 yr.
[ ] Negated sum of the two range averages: -91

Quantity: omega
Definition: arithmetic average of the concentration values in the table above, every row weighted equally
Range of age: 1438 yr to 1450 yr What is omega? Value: 47.4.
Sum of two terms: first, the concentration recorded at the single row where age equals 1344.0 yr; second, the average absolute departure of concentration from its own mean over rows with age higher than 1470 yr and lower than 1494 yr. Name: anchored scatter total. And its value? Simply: 44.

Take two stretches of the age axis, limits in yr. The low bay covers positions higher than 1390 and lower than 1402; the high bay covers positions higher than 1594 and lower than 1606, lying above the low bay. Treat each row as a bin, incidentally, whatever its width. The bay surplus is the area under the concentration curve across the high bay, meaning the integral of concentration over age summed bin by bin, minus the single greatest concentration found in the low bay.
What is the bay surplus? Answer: 467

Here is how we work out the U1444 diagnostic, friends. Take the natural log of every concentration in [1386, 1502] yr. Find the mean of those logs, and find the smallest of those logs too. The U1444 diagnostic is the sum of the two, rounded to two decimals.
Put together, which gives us 6.97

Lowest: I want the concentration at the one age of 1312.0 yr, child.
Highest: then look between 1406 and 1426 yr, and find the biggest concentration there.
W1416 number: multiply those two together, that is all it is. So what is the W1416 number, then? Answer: 2159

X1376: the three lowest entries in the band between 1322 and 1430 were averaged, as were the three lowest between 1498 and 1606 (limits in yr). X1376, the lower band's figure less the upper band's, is -8.3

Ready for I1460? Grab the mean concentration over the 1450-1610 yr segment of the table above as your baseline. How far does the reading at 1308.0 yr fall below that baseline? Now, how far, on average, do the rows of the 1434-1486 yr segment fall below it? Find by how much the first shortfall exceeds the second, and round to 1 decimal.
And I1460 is -1.4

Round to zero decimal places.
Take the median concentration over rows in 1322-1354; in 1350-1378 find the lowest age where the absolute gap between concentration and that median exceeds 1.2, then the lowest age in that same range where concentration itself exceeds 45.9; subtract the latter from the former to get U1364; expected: 0 yr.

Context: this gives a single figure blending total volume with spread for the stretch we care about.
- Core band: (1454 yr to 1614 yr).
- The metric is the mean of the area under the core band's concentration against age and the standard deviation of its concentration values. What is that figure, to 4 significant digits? 3554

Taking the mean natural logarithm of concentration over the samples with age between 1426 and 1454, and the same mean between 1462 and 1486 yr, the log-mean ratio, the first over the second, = 1.05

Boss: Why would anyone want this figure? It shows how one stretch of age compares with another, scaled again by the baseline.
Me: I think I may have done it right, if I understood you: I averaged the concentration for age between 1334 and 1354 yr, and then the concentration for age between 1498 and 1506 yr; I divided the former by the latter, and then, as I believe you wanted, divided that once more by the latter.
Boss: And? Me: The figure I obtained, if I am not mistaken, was 0.017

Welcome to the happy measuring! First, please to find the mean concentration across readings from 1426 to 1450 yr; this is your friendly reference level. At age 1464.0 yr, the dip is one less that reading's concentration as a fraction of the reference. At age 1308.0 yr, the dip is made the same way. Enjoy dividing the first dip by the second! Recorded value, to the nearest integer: 8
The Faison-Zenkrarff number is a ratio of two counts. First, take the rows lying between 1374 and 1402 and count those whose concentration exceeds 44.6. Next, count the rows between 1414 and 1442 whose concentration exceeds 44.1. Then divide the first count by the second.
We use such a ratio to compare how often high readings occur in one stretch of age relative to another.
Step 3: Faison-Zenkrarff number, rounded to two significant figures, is 1.0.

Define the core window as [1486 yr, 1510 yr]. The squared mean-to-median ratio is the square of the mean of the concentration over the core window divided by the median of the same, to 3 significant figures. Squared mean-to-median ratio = 1.01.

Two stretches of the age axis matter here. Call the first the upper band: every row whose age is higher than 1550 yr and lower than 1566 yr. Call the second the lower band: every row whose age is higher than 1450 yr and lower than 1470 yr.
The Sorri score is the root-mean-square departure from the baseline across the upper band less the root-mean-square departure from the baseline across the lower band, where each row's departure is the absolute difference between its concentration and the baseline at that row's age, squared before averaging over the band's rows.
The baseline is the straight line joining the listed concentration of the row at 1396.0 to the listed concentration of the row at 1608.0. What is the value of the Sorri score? -12.3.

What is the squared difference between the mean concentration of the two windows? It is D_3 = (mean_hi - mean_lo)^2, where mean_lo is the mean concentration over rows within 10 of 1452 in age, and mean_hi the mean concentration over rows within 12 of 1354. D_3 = 20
